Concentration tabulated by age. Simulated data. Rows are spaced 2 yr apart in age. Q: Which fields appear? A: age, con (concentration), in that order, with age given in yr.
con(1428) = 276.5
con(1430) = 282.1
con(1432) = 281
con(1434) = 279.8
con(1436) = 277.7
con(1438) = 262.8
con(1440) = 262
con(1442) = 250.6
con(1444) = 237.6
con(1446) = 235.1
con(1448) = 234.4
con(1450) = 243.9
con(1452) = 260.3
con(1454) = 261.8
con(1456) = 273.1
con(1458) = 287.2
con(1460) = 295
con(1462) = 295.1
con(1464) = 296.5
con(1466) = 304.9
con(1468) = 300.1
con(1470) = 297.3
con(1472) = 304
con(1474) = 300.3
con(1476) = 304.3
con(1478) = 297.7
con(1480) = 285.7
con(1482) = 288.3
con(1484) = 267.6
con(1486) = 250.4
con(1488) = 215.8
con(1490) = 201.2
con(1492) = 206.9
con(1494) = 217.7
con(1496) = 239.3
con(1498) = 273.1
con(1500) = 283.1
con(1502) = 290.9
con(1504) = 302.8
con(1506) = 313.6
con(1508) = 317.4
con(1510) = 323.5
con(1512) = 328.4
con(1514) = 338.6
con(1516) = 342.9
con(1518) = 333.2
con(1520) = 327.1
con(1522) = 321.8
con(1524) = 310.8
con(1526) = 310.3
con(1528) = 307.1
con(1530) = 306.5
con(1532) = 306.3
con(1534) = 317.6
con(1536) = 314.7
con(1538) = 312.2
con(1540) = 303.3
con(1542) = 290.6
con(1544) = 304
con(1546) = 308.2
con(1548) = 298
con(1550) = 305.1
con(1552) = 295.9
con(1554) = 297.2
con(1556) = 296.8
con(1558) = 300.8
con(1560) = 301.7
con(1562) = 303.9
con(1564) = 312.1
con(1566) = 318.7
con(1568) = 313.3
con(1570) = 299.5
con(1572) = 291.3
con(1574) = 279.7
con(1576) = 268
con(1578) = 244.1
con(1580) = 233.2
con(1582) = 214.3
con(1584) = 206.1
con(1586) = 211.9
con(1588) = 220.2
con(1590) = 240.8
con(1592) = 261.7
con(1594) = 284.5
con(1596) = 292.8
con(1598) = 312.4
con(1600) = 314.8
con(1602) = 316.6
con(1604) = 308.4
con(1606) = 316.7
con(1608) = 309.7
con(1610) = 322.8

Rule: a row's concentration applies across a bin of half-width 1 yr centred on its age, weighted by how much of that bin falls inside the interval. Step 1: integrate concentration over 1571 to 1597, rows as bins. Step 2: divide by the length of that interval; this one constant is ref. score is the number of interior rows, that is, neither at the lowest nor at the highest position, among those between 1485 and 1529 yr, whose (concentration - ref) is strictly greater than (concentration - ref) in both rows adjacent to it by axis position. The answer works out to 1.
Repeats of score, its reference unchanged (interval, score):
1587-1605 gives 1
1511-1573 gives 6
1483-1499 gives 0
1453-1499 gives 4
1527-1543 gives 1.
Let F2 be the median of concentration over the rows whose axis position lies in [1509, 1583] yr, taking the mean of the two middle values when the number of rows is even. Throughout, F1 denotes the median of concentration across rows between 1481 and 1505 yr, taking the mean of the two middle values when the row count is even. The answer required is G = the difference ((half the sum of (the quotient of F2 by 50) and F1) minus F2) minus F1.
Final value -433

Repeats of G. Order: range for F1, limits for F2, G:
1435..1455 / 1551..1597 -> -416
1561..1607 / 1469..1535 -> -447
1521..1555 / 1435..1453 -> -401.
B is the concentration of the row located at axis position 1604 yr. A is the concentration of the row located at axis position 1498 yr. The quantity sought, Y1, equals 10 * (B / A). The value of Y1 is 11.3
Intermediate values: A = 273.1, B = 308.4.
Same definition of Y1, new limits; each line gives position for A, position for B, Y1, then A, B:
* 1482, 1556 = 10.3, 288.3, 296.8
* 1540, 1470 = 9.8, 303.3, 297.3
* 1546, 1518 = 10.8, 308.2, 333.2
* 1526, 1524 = 10.0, 310.3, 310.8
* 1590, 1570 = 12.4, 240.8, 299.5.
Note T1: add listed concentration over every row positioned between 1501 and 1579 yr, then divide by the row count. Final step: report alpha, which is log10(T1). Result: 2.49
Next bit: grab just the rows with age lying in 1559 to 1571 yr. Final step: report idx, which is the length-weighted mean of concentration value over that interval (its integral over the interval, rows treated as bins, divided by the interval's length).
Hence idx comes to 308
